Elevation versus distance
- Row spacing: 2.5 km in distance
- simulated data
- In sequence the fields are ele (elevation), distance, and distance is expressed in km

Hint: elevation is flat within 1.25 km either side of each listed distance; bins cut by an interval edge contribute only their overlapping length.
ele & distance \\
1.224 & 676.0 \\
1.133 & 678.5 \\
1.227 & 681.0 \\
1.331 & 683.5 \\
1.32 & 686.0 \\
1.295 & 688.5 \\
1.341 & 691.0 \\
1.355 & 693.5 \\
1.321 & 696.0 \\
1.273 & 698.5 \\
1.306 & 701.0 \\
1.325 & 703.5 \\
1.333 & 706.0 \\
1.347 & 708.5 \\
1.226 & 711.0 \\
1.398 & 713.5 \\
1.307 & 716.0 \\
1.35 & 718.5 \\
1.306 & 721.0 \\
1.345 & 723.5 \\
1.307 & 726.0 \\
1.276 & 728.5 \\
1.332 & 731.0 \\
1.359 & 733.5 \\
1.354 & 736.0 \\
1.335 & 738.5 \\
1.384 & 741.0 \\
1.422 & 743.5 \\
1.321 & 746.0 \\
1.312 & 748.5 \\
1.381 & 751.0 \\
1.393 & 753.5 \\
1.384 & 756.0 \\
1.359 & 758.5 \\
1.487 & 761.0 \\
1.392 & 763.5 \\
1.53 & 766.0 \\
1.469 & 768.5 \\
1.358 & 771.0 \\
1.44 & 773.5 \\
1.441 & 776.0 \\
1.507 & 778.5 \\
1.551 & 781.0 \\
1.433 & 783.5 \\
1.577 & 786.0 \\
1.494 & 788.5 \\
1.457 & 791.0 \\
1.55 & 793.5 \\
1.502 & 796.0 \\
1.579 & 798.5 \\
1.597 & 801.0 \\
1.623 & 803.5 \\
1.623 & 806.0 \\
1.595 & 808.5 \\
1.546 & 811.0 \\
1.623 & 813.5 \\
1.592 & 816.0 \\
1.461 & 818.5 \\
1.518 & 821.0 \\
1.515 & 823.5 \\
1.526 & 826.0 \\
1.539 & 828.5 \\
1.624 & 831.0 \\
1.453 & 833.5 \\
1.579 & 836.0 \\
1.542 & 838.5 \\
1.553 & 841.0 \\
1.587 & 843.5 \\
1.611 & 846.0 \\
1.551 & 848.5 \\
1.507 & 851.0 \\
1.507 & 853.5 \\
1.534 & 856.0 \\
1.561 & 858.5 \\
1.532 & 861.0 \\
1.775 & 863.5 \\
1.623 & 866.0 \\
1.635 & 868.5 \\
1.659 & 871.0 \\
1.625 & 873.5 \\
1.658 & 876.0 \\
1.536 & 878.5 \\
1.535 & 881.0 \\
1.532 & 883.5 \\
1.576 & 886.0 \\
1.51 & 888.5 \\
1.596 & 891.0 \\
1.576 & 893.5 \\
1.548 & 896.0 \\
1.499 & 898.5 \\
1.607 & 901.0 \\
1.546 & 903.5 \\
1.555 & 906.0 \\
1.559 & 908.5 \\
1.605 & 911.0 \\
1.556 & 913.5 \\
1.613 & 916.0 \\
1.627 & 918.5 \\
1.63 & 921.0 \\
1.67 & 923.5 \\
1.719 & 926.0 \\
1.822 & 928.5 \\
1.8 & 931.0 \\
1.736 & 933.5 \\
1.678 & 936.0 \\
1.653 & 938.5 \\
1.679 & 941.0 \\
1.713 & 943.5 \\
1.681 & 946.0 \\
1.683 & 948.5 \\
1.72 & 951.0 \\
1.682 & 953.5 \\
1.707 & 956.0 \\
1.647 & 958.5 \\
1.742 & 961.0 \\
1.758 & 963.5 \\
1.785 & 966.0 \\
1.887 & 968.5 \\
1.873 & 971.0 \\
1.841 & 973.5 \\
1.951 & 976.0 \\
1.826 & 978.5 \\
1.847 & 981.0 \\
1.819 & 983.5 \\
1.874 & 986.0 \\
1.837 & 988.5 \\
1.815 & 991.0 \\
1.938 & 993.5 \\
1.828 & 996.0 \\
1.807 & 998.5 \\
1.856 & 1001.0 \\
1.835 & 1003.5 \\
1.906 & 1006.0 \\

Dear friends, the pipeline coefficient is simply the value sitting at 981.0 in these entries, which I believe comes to 1.847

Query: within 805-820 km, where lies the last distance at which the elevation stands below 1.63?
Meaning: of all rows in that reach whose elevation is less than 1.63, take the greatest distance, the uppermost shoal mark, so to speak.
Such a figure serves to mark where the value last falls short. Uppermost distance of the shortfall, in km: 818.5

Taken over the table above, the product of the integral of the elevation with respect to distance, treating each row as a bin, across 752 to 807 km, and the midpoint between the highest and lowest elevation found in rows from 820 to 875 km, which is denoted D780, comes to 132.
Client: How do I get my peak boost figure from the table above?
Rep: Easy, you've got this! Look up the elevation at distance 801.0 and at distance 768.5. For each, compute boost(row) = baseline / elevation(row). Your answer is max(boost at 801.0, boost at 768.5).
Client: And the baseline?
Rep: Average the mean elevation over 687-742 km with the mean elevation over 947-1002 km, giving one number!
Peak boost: 1.07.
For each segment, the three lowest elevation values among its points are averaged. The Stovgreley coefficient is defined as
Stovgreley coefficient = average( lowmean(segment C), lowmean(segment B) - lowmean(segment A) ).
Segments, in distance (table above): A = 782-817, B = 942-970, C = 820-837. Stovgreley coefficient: 0.852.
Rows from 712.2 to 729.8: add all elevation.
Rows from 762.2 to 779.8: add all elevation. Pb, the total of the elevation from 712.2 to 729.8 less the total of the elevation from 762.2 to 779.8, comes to -1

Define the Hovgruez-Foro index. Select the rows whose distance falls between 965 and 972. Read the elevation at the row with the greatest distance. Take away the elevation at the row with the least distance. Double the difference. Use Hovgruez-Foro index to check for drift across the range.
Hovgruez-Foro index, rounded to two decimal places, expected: 0.18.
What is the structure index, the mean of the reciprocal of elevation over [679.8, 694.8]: 0.763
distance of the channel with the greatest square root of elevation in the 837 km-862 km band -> 846.0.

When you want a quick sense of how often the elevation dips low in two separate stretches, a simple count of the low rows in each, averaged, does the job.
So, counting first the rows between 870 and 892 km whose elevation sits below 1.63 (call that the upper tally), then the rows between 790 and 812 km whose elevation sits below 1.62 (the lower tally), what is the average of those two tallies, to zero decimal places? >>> 7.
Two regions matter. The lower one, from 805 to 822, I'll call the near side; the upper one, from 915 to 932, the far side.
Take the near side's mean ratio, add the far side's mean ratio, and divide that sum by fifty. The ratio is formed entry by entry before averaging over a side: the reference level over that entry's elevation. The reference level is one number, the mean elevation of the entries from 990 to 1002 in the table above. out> 0.0455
